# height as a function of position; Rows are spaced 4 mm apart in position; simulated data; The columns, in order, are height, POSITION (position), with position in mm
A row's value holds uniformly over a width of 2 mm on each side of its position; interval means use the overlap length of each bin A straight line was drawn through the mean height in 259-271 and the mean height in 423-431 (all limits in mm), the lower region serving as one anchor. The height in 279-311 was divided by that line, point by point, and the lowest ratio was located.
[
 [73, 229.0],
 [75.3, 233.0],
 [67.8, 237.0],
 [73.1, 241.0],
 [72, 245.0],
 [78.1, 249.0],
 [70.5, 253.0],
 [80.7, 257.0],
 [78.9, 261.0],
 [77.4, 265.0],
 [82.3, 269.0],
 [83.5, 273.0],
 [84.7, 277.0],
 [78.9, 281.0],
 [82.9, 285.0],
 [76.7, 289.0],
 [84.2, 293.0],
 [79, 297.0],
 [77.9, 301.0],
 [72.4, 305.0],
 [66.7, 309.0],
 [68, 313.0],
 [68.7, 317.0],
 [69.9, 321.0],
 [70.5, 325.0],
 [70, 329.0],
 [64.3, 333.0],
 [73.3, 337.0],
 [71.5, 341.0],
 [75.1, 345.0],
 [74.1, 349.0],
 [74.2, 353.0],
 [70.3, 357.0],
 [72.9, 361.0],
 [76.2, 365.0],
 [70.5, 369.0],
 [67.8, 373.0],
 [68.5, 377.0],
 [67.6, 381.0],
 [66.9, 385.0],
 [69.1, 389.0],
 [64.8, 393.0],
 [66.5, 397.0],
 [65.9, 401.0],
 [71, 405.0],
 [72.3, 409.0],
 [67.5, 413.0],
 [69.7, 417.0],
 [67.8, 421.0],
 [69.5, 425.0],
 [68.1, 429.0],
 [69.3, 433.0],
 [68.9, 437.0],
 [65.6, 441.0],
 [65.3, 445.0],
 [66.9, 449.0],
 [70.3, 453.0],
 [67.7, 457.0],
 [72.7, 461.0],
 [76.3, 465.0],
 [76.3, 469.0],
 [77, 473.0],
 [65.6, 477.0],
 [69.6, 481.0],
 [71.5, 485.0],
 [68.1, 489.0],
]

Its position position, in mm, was 309.0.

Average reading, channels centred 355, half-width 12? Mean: 74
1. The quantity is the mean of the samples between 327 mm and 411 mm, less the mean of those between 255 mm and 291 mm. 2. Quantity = -11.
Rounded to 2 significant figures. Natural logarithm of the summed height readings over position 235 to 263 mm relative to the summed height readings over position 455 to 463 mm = 1.3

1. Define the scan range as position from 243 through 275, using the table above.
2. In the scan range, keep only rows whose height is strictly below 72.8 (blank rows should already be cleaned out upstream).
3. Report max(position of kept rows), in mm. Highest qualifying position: 253.0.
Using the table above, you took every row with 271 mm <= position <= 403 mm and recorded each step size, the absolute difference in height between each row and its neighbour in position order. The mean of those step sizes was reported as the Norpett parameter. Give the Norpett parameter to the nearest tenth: 3.0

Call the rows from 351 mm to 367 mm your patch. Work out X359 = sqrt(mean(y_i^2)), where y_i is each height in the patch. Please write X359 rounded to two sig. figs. 73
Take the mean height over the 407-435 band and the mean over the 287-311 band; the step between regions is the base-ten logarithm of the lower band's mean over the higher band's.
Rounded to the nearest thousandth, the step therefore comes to 0.042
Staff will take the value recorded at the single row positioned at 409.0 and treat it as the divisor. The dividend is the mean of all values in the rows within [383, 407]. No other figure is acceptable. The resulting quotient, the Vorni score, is 0.93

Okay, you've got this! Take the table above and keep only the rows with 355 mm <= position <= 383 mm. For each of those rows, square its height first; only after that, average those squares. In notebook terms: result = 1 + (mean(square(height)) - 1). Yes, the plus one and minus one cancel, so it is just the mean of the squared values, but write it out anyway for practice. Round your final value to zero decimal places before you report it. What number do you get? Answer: 4985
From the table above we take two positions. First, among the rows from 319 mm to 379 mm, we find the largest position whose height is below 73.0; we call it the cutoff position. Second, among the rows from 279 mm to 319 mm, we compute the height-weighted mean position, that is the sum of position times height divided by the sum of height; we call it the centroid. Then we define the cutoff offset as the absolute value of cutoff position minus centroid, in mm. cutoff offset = 78.7 mm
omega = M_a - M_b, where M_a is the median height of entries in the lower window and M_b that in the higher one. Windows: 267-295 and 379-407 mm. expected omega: 16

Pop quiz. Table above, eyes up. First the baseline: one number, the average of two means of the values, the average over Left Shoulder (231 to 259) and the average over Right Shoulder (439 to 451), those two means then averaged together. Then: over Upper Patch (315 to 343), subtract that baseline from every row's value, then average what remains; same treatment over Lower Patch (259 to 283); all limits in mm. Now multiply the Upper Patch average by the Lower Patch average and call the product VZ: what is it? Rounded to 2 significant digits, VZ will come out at -2.1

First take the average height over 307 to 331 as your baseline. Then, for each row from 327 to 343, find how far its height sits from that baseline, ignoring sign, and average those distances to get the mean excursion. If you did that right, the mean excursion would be 3.1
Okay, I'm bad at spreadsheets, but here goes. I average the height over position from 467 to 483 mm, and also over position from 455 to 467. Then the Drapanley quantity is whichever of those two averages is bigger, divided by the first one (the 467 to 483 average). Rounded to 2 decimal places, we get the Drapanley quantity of 1.00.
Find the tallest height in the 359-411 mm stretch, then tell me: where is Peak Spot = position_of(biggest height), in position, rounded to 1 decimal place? 365.0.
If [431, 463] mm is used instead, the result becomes 461.0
